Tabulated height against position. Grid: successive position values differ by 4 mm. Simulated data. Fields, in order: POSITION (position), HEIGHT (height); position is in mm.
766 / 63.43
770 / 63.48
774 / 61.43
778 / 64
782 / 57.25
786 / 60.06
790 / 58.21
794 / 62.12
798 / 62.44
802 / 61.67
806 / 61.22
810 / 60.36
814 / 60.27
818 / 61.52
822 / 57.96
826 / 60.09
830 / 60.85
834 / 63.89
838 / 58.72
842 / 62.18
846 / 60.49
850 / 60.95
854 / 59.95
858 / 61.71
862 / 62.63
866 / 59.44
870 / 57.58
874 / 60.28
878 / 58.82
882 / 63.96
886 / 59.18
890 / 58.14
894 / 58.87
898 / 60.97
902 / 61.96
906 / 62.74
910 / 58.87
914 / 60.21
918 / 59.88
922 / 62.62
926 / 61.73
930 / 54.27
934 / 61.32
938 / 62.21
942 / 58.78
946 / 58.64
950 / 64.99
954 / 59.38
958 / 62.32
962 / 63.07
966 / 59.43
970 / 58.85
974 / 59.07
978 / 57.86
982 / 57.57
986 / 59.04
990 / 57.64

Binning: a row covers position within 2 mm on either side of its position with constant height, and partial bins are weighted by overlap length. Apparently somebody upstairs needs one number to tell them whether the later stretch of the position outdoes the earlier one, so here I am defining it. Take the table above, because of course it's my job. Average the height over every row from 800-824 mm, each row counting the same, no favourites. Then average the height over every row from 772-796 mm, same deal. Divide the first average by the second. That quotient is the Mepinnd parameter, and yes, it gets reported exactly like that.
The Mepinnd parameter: 1.00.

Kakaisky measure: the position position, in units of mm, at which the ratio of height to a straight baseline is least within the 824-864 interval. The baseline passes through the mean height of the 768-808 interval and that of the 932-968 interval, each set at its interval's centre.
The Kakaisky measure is 838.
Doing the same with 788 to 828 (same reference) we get 822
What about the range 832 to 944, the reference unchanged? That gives 930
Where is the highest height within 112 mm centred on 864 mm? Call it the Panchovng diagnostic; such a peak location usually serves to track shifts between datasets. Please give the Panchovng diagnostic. 882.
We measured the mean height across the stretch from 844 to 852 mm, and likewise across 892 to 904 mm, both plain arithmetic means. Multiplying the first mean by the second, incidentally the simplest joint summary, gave 3680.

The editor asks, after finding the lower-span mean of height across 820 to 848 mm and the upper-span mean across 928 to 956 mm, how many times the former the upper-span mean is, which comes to 0.99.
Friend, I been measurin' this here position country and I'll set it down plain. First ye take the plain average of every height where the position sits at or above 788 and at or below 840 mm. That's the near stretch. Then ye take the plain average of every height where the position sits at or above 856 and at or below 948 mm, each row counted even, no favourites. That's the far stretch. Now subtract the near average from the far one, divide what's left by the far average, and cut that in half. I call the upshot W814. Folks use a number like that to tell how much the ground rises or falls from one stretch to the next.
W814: -0.0042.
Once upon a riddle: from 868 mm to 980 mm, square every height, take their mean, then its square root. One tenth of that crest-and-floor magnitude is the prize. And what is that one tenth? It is 6.026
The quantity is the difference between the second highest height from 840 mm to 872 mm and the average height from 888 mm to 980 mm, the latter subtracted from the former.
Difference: 1.91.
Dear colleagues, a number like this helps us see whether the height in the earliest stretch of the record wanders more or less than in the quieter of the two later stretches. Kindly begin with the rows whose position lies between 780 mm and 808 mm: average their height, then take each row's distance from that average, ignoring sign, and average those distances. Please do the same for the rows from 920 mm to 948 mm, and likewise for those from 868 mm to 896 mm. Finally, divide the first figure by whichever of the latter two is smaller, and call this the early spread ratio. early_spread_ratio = 1.1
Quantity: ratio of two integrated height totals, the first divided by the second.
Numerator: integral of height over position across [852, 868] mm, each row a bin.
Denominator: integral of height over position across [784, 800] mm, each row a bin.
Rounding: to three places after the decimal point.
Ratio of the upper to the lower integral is 1.004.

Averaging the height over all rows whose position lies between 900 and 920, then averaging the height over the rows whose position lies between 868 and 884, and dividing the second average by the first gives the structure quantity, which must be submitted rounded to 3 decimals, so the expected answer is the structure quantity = 0.991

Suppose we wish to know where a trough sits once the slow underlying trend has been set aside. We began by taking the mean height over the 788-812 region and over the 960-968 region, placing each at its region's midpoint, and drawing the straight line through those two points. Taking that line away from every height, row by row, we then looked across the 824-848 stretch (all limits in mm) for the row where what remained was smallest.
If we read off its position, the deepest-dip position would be 838 mm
